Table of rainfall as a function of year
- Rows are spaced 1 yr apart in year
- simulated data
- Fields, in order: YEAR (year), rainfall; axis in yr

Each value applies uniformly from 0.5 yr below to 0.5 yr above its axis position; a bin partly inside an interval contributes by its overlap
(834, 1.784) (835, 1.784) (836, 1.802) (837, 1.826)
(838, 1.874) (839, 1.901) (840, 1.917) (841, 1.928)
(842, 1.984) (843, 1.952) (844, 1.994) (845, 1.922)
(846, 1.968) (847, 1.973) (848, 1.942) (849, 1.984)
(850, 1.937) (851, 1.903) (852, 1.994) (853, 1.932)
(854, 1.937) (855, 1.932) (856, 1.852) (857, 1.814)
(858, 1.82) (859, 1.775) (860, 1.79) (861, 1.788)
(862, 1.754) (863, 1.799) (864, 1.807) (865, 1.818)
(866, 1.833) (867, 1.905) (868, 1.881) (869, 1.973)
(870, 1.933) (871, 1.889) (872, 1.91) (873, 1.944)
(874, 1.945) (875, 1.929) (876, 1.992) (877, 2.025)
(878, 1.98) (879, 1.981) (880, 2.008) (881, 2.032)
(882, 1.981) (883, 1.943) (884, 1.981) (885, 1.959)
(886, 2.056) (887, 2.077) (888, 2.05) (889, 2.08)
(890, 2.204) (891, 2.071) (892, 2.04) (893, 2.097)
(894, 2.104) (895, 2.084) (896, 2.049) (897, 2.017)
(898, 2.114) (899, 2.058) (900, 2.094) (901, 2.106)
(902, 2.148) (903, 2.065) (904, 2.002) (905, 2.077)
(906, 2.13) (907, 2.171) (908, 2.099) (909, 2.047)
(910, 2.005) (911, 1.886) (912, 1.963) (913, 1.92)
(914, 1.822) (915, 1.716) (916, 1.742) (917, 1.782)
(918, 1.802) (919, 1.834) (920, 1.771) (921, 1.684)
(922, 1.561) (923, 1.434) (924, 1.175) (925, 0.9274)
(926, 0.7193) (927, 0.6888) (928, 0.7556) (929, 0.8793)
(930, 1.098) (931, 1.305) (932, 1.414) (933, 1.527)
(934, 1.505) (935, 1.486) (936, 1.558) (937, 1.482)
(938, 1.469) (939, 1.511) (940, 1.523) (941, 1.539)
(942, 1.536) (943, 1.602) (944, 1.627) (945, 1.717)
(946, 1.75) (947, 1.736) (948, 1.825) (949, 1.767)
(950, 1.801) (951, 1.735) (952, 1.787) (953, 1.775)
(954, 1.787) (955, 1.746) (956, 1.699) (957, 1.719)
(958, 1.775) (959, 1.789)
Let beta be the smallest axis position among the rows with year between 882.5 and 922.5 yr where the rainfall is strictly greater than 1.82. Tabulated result 883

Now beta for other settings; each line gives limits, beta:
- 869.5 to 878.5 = 870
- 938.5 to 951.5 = 948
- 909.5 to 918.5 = 910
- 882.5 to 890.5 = 883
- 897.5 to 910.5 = 898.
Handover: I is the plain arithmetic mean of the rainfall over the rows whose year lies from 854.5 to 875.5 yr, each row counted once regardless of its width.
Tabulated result 1.86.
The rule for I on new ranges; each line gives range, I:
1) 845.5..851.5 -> 1.95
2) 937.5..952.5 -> 1.66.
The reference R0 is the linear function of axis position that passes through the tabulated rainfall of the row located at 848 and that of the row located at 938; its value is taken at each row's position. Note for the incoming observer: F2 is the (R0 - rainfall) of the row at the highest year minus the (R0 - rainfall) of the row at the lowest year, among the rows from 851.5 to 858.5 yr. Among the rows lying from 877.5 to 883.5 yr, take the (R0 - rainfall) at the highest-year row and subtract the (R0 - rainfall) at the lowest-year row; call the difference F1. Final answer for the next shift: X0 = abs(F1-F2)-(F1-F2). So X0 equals 0.26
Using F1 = 0.01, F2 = 0.14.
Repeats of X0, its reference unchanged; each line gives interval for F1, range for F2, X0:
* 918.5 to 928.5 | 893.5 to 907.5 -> 0.00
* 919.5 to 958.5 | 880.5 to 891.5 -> 0.22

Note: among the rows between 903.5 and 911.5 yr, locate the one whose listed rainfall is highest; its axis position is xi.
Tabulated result 907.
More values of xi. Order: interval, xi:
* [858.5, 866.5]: 866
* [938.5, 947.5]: 946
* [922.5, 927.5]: 923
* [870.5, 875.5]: 874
